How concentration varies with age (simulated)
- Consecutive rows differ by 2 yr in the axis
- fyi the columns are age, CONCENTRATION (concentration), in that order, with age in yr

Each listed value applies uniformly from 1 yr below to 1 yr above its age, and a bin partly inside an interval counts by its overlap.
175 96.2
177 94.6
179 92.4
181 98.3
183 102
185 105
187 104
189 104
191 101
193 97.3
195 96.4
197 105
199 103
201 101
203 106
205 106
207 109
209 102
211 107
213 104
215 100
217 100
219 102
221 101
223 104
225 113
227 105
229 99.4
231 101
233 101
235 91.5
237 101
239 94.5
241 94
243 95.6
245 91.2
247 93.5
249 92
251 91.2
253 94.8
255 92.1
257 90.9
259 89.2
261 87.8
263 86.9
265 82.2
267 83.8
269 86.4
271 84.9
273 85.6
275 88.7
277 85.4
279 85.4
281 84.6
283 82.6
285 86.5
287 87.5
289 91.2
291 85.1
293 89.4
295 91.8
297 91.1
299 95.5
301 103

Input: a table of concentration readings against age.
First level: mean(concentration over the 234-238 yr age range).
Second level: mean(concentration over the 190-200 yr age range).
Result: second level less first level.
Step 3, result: 4.3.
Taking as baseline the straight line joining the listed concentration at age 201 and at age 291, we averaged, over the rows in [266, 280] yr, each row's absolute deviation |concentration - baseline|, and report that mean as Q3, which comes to 2.8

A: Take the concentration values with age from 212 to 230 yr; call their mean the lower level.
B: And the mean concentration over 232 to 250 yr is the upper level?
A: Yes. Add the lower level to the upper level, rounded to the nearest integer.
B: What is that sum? 198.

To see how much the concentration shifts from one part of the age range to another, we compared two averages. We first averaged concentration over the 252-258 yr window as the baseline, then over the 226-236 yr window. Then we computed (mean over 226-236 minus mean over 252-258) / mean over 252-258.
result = 0.075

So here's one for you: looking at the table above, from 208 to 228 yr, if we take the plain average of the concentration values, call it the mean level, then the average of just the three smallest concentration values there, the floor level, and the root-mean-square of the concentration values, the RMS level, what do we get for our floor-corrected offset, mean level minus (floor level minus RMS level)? 107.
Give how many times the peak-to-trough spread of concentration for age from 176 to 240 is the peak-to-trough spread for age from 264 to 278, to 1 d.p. 3.3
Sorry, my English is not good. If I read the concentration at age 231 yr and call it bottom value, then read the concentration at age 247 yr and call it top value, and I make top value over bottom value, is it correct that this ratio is 0.93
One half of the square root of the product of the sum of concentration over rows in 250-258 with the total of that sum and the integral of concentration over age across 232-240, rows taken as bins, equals 325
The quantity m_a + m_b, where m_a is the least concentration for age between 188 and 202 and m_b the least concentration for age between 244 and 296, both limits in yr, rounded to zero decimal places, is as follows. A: 179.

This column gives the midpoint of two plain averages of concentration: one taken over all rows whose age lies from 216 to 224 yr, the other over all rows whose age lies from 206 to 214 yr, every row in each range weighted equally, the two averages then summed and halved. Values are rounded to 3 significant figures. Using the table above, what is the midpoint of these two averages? 104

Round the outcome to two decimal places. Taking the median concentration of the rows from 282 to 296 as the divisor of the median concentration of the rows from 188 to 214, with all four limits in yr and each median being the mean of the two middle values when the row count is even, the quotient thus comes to 1.19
